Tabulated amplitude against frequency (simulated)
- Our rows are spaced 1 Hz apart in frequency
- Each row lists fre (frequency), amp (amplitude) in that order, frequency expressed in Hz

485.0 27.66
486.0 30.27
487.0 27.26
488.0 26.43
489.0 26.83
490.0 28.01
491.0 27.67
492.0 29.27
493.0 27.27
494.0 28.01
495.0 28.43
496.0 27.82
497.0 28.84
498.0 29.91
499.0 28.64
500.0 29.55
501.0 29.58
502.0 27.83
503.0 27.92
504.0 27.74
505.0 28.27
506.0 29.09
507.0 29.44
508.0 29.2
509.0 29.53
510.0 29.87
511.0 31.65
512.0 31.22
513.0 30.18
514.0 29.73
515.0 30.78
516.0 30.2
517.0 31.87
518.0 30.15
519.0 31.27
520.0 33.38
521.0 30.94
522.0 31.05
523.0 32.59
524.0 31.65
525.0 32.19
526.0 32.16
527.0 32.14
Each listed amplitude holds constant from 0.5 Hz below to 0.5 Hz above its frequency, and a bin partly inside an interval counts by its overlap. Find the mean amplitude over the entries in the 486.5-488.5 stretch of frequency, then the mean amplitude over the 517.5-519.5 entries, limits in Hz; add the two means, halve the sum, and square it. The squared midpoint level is 828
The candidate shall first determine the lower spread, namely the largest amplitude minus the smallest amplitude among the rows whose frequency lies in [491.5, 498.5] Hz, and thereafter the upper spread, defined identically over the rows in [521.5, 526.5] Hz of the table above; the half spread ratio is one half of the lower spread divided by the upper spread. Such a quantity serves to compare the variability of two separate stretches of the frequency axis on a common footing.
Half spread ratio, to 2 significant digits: 0.86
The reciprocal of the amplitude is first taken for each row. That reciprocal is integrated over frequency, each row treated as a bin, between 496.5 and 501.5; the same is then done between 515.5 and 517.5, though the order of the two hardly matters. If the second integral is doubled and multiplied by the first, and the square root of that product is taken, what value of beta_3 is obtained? 0.15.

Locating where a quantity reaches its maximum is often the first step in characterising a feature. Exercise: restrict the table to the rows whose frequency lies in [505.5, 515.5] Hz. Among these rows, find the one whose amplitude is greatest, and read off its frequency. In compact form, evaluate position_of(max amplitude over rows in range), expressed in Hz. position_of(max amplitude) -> 511.0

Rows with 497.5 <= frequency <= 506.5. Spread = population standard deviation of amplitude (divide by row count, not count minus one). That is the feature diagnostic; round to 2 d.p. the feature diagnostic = 0.79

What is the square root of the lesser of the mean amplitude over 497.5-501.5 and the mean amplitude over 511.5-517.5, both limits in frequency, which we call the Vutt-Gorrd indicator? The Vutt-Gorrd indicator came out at 5.42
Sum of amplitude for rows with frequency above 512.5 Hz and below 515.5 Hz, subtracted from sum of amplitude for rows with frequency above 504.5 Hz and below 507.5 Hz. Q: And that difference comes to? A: -4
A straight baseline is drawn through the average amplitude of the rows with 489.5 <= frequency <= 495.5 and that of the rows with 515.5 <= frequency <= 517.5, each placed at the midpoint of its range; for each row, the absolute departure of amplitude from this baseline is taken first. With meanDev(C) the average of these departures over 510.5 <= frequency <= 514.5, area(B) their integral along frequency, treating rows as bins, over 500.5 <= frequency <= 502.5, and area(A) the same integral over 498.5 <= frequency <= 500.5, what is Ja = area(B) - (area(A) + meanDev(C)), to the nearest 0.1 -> 0.2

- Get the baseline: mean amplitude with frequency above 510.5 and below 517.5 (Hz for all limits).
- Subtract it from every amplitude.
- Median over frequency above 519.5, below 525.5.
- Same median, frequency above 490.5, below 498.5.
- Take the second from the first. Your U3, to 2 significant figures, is 3.7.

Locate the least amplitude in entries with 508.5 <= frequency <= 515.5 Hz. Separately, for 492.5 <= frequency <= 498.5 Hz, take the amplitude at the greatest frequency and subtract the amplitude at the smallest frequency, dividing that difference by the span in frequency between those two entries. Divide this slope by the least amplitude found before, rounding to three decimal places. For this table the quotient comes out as 0.018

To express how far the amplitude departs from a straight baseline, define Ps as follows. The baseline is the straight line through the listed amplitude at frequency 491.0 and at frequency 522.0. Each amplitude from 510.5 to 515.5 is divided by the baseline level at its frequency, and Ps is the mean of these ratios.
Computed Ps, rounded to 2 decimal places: 1.02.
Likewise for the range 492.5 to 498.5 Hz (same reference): 1.01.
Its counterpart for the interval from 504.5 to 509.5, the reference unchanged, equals 0.99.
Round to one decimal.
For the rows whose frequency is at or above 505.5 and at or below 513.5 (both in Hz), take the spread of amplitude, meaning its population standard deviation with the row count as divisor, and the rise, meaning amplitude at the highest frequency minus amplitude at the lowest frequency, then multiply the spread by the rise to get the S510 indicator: 1.0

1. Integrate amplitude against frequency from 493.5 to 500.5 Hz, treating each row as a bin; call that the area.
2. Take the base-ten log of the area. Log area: 2.30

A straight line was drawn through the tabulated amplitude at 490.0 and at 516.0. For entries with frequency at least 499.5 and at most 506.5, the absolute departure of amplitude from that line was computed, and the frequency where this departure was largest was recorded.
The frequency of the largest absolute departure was 504.0 Hz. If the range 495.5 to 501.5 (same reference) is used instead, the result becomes 498.0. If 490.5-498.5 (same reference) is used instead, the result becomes 498.0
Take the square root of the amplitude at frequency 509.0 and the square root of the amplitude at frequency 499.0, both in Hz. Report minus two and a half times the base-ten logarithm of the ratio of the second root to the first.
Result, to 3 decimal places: 0.017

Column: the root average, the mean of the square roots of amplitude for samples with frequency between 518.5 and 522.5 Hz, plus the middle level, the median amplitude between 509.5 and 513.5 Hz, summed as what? 36.3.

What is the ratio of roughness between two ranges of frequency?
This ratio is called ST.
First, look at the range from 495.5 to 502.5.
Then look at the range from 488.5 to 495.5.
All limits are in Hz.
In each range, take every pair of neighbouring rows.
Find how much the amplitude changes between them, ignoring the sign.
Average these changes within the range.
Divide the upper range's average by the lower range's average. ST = 1.0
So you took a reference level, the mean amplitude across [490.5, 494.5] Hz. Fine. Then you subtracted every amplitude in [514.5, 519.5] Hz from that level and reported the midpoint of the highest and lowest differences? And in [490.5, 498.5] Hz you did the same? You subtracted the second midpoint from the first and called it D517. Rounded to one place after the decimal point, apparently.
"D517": -2.4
